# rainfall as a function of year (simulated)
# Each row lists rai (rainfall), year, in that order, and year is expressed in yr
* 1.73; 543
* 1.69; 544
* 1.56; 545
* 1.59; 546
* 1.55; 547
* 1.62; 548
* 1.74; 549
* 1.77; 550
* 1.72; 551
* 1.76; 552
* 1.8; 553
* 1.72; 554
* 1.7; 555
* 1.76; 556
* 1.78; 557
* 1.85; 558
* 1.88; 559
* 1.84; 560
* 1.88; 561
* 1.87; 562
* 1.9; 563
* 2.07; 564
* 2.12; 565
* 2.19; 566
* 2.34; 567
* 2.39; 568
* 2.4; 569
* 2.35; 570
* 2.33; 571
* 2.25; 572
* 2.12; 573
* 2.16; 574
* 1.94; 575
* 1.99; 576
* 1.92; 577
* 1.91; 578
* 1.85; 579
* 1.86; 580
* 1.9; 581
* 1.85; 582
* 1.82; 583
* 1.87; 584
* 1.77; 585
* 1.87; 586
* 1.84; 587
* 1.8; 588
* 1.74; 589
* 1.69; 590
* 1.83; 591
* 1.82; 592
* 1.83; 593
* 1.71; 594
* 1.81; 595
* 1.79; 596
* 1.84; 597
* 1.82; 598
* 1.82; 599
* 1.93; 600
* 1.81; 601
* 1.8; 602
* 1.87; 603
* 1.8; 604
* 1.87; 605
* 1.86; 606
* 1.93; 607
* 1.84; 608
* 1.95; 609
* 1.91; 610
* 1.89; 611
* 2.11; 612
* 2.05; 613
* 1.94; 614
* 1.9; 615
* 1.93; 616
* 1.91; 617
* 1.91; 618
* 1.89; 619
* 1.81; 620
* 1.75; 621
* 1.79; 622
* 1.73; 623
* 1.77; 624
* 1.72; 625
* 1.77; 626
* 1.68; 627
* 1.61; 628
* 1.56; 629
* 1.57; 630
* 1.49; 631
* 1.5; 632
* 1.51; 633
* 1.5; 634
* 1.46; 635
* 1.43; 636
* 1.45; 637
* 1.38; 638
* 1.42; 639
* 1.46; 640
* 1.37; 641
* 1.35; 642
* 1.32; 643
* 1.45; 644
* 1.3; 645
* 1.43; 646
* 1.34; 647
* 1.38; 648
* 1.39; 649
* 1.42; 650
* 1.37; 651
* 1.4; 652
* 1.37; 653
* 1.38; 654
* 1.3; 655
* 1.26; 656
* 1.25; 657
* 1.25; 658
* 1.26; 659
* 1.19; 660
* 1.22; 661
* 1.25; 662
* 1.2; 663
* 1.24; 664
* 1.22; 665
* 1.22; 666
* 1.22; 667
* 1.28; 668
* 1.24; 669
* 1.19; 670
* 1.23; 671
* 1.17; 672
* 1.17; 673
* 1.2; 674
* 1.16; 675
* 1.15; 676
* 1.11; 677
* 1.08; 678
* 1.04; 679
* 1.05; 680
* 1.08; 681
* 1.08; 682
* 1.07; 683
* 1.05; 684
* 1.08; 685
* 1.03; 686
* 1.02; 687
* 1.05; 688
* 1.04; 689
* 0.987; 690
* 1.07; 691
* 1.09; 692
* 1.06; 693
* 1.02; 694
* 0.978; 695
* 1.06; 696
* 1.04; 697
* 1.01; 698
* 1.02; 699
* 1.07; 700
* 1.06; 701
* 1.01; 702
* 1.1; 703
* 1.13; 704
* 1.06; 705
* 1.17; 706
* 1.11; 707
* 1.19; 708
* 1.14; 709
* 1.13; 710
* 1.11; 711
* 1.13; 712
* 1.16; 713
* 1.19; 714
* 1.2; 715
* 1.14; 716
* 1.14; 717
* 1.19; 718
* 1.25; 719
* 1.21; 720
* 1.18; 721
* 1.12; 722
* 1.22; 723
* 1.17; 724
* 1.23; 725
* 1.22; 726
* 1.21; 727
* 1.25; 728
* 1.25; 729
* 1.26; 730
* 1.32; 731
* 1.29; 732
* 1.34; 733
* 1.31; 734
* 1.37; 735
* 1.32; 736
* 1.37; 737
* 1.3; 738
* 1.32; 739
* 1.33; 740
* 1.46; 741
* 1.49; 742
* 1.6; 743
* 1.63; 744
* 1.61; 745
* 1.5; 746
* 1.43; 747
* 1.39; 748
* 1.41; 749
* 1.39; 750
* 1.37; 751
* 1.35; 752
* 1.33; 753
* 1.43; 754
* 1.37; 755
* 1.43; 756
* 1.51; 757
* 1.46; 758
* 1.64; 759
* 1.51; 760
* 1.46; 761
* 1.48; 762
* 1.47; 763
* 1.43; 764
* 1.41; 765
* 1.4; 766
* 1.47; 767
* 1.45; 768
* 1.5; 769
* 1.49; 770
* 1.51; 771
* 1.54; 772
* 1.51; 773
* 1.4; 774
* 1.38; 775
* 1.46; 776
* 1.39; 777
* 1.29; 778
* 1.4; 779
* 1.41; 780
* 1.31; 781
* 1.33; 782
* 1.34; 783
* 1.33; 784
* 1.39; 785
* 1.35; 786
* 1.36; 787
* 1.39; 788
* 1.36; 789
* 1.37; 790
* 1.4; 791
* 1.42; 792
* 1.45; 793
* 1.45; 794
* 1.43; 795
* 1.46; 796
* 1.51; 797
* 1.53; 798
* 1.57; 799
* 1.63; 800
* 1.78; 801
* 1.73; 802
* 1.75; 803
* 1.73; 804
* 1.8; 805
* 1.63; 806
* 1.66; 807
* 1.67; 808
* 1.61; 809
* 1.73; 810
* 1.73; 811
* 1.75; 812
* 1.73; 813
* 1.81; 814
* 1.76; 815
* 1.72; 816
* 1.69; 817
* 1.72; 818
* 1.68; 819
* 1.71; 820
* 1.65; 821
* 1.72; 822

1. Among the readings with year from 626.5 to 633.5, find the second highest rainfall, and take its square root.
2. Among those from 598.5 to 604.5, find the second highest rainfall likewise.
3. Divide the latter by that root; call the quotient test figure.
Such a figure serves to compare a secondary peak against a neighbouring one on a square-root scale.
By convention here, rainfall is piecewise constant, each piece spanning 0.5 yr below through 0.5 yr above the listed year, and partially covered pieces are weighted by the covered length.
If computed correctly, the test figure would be 1.5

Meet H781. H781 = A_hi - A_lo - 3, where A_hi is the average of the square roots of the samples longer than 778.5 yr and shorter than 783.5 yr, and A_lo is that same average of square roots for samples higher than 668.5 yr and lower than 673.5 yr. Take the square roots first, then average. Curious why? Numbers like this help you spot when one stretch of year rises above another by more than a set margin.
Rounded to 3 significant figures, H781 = -2.93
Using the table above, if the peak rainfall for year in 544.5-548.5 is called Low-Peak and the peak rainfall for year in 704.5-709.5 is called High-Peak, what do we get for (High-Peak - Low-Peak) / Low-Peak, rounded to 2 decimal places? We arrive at -0.27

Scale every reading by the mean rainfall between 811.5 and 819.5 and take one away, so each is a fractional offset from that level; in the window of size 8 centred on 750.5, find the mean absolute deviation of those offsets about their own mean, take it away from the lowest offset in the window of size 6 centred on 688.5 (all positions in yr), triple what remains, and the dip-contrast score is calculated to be -1.34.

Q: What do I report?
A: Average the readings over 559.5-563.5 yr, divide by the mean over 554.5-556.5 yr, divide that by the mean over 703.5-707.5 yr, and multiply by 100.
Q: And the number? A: 97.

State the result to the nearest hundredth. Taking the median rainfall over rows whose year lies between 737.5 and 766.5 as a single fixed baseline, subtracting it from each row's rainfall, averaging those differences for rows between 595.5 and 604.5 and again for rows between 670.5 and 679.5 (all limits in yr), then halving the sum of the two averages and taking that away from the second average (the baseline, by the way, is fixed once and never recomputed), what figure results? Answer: -0.34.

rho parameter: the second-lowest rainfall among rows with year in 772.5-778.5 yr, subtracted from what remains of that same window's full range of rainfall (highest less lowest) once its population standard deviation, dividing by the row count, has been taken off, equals -1.2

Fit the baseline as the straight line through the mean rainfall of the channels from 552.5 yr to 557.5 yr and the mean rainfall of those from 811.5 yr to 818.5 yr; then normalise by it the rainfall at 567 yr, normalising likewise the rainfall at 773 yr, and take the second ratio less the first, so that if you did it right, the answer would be -0.5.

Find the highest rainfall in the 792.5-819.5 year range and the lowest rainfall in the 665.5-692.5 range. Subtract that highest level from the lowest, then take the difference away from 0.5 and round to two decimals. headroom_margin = 1.32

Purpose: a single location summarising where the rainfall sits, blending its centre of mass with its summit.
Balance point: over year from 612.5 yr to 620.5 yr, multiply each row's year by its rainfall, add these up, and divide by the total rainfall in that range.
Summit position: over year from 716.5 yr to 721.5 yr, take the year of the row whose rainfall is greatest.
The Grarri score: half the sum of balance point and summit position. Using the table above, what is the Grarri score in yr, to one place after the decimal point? 667.7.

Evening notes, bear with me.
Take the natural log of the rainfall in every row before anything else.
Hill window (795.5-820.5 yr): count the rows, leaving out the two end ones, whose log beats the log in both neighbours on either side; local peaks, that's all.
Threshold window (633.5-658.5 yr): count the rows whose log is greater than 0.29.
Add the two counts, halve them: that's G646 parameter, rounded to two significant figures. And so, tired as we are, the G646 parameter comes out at 13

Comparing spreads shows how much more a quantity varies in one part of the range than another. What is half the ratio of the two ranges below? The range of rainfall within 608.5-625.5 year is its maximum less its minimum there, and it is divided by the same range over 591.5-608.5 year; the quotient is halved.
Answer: 0.89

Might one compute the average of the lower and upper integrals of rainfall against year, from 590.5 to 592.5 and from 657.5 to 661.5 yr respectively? 4.3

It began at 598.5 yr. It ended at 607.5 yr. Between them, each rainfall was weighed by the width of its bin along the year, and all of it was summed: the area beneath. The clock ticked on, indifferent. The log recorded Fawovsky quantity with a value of 16.7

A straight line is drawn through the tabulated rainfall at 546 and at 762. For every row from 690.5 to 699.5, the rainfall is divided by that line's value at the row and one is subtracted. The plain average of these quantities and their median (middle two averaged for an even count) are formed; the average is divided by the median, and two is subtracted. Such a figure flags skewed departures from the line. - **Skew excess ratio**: -1.00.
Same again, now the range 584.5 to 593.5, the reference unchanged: -1.09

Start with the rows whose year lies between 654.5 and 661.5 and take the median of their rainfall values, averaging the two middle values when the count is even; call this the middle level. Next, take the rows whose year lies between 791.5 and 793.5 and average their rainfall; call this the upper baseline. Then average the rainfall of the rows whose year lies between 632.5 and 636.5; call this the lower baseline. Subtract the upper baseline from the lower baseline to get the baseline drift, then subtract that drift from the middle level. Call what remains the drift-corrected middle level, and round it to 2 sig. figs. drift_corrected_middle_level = 1.2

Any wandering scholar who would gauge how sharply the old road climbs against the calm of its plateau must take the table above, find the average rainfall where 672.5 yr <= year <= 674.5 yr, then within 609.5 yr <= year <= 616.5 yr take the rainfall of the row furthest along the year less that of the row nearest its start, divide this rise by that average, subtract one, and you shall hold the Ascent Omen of -0.98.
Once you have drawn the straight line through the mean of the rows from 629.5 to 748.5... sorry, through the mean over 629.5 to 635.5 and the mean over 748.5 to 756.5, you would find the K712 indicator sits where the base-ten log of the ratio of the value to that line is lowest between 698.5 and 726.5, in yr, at 702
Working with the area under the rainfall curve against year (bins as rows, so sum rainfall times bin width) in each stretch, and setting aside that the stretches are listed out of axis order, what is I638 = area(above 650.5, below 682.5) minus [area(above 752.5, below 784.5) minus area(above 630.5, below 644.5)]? 13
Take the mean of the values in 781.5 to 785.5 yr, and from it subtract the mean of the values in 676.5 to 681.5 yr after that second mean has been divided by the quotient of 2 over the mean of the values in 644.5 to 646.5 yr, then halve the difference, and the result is 0.31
